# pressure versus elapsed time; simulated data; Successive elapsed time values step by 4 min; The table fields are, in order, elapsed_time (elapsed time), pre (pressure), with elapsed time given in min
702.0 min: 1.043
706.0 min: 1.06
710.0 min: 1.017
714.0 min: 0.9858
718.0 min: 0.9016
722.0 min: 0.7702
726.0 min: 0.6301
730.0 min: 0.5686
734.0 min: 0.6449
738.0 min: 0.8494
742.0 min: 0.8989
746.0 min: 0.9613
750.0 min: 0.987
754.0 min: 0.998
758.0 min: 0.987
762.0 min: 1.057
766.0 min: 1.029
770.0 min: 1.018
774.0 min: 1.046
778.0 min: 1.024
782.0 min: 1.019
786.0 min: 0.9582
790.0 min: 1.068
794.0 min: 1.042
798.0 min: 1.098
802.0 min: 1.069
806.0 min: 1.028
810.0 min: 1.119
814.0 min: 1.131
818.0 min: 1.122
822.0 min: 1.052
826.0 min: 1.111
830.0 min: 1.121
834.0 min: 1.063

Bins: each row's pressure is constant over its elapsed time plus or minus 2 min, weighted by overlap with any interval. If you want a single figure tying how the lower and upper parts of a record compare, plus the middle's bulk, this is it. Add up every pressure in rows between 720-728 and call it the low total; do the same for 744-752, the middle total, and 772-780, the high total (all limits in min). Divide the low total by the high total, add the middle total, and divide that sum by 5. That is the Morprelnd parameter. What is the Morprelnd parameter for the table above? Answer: 0.52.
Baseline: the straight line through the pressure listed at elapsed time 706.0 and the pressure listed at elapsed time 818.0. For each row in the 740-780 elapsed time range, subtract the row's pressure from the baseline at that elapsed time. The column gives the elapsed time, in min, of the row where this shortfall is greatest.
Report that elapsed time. 742.0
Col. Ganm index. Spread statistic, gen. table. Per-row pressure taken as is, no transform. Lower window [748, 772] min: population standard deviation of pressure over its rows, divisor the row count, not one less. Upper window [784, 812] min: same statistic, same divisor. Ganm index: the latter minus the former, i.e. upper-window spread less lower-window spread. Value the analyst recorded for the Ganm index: 0.024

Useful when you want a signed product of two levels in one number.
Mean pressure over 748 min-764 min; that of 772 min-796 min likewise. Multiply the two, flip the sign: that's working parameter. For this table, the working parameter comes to -1.03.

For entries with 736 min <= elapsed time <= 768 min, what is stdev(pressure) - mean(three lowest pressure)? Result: -0.84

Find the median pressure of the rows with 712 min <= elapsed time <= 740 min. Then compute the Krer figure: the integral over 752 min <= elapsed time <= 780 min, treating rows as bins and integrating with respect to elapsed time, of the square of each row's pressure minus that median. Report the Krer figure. 1.8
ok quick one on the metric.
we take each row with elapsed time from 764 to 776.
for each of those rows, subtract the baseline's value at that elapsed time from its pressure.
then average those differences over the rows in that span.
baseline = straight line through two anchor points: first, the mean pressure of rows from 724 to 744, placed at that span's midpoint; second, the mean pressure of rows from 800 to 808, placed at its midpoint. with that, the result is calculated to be 0.14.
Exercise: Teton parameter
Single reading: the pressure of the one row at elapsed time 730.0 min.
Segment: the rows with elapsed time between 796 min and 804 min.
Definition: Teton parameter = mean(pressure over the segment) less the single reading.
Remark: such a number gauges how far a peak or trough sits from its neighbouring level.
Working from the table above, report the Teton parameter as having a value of 0.51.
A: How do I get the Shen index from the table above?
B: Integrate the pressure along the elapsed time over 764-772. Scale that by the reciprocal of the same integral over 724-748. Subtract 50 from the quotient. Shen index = -49.6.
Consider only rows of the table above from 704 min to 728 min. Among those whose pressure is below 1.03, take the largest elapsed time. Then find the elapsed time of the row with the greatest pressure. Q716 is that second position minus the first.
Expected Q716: -20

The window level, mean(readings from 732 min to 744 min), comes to 0.80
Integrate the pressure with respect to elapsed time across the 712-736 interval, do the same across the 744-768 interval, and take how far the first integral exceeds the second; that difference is -6.1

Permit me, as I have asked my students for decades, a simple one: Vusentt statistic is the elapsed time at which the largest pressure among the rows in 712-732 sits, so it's 714.0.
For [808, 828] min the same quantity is 814.0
